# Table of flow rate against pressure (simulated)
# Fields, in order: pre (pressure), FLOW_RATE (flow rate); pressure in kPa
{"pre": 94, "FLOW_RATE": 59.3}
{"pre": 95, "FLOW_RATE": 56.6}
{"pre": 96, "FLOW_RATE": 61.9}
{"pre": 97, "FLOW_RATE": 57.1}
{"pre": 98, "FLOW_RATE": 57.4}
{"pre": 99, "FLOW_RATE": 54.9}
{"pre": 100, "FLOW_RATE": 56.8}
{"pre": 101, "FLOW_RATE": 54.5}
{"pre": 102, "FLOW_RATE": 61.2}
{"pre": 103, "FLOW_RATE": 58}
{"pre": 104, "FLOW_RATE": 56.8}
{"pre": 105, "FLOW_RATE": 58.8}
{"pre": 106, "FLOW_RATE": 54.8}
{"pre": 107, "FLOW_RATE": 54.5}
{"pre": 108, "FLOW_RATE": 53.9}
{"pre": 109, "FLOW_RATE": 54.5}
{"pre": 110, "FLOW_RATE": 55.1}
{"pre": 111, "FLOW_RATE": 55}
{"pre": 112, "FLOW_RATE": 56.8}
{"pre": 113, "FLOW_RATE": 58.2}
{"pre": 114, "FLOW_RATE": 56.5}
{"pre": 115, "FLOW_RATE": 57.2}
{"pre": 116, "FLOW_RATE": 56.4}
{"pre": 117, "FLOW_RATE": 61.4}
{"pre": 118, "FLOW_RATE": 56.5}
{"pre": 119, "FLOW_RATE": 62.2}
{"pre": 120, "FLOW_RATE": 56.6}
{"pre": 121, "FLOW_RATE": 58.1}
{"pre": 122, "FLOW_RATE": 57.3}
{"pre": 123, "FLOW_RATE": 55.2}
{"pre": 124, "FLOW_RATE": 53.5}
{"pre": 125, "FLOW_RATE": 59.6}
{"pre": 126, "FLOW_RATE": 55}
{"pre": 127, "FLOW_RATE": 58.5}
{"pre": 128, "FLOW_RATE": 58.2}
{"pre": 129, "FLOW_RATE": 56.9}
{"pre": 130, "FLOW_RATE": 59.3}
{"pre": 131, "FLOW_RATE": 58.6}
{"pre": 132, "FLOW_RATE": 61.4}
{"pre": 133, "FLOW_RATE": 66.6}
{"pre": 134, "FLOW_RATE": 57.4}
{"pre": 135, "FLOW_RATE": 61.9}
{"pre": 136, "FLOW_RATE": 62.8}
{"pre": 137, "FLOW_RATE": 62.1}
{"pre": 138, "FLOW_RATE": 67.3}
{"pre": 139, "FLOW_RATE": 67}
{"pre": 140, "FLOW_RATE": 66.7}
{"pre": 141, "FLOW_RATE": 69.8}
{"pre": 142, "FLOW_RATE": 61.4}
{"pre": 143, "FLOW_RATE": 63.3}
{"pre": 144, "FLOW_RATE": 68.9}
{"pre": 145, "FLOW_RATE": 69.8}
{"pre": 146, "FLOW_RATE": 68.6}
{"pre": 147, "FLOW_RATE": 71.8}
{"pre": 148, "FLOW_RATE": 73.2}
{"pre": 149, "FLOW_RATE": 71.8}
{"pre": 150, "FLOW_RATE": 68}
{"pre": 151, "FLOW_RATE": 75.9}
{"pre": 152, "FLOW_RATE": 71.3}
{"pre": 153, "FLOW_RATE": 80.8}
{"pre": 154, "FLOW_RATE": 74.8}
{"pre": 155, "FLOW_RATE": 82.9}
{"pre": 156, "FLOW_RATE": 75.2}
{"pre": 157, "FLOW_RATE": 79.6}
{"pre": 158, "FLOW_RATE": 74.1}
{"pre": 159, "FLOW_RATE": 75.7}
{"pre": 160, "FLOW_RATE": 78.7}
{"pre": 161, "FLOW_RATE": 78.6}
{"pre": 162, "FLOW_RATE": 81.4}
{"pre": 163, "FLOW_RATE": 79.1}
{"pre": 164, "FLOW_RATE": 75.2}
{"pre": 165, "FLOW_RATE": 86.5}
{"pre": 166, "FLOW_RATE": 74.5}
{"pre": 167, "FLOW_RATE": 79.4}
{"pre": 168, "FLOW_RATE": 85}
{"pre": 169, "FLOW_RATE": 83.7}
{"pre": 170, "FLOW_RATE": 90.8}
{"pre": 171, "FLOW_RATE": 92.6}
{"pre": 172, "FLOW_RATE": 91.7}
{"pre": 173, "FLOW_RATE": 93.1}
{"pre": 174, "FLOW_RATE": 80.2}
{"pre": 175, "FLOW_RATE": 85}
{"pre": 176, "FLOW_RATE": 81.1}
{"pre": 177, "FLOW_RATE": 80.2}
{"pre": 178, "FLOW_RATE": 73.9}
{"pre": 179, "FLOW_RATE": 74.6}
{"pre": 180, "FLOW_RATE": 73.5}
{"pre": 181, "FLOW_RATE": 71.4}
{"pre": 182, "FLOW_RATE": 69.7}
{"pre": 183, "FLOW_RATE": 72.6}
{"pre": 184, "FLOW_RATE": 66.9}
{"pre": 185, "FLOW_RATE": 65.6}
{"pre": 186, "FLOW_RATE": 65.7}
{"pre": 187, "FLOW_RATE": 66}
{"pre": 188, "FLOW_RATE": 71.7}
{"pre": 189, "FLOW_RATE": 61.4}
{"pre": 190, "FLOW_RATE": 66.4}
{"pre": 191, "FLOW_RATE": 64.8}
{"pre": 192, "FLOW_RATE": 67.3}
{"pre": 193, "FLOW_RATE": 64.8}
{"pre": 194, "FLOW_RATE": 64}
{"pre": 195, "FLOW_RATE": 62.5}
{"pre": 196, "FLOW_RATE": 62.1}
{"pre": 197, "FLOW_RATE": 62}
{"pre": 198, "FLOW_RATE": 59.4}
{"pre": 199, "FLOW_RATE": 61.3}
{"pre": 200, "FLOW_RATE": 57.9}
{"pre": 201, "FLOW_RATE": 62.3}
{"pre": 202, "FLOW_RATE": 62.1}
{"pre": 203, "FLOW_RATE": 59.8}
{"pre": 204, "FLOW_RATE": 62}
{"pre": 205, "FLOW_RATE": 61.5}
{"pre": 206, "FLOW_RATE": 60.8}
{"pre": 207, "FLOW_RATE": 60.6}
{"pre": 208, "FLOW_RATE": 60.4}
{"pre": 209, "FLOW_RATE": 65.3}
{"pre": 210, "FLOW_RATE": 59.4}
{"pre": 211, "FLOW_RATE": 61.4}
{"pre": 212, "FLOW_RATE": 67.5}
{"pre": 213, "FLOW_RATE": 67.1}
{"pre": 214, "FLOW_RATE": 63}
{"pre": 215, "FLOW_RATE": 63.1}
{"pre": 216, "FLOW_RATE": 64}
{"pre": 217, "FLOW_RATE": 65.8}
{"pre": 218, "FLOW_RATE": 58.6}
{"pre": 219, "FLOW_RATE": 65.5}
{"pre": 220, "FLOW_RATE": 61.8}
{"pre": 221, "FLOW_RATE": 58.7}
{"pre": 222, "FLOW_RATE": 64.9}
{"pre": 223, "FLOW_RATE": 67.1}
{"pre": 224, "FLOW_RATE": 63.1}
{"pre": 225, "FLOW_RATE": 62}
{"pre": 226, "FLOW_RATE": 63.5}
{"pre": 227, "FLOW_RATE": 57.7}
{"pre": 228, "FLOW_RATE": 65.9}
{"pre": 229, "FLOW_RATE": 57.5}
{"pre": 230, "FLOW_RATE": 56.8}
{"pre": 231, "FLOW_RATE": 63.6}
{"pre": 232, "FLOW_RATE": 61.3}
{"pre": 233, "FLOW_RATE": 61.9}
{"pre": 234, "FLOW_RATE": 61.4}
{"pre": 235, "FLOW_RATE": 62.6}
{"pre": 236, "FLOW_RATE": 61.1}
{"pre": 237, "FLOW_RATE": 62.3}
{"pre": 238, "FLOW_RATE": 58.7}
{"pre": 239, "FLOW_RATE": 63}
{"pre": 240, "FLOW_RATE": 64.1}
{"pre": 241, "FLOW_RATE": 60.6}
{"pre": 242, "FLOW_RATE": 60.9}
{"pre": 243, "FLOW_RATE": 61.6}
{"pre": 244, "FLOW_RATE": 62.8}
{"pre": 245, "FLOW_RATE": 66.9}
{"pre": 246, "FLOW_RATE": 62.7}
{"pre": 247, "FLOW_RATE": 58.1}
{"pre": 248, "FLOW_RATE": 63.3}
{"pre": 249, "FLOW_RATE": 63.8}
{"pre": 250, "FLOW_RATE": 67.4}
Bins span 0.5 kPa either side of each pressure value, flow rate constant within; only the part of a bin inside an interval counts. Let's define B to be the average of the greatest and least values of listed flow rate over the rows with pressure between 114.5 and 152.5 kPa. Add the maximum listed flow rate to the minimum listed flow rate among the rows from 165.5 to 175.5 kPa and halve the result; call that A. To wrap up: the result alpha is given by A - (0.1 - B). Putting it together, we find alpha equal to 148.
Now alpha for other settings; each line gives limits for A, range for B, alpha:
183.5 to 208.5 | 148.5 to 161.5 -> 140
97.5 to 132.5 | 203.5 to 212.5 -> 121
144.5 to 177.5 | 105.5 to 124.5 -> 138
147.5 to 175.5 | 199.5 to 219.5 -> 143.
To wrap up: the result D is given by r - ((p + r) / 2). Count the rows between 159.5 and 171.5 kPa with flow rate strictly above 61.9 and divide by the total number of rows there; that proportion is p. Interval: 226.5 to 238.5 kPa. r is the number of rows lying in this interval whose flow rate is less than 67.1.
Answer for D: 5.5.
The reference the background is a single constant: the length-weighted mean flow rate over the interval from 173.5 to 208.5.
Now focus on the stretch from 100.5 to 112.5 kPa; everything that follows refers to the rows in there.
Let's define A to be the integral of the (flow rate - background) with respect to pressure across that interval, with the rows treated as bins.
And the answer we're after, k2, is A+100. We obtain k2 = -29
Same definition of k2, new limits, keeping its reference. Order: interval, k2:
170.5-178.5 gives 243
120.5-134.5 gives -21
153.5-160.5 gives 173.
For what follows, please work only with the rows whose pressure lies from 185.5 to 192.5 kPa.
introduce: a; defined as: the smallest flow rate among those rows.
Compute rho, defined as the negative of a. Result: -61.4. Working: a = 61.4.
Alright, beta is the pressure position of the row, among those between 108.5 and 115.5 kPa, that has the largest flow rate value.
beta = 113 kPa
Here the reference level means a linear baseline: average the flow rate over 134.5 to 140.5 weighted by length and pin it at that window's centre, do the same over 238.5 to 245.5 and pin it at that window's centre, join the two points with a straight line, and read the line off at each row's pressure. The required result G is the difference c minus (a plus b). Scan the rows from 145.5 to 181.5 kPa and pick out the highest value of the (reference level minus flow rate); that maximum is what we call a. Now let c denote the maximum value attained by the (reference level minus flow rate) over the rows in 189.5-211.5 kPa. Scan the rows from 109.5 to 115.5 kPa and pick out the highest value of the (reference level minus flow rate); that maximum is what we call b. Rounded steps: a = -3.6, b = 10.1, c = 6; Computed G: -1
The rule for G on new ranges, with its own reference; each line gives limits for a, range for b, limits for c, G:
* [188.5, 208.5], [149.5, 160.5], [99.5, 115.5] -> 9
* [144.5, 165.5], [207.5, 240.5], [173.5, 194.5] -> 0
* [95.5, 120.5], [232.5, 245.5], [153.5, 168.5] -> -25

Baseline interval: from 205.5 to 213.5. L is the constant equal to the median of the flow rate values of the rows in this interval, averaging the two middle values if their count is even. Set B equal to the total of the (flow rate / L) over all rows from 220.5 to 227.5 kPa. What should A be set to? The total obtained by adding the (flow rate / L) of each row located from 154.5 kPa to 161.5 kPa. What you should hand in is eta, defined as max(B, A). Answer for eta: 8.9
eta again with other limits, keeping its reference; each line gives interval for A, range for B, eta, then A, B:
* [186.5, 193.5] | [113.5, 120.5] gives 7.6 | 7.6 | 6.7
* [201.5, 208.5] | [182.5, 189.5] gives 7.7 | 7.0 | 7.7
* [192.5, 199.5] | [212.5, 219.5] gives 7.3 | 7.1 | 7.3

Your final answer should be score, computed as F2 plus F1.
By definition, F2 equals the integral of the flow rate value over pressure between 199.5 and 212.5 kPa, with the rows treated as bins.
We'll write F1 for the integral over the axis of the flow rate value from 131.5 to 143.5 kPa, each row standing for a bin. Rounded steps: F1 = 768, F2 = 801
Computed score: 1569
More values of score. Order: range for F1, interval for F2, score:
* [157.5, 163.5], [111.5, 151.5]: 2955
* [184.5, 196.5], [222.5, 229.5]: 1219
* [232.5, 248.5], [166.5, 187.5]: 2635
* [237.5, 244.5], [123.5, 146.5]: 1866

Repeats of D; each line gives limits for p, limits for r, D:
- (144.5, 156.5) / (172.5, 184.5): 0.0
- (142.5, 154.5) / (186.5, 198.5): 4.5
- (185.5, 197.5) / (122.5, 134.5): 5.5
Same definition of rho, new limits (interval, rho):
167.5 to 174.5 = -80.2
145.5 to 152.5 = -68.0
